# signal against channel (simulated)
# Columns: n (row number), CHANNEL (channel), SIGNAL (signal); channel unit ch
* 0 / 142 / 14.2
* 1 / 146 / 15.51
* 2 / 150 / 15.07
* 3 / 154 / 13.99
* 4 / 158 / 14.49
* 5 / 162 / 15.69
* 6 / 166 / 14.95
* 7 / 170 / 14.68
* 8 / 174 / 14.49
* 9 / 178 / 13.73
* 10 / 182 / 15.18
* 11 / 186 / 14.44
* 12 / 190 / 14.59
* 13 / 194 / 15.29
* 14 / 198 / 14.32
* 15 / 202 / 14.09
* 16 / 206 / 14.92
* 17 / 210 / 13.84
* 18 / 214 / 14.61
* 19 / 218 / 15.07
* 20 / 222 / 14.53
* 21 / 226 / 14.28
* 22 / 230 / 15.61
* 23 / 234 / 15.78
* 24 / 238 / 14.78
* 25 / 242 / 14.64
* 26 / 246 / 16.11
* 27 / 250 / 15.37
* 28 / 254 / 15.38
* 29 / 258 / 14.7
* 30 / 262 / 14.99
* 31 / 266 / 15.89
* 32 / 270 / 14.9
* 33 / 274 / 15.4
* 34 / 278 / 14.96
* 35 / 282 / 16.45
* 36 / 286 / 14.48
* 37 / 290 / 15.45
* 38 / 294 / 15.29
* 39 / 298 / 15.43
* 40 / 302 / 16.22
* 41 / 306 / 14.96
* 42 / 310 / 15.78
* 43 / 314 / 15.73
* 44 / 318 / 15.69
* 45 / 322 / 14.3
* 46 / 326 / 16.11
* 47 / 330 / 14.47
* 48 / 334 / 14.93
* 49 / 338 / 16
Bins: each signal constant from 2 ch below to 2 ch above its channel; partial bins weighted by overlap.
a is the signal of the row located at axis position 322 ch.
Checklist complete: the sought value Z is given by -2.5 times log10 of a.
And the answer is -2.89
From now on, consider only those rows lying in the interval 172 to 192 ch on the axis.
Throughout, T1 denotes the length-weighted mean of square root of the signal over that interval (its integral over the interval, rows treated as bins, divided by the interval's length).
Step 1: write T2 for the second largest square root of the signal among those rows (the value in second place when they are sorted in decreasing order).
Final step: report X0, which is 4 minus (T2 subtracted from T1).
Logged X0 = 4.01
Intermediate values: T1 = 3.81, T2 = 3.82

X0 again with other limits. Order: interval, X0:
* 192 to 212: 4.06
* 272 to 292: 4.01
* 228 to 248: 4.05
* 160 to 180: 4.03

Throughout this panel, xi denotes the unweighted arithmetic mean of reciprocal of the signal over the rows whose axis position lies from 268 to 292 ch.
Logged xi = 0.0656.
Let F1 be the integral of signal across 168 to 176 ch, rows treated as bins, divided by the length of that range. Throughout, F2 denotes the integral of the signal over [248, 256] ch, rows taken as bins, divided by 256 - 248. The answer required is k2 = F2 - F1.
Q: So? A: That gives 0.79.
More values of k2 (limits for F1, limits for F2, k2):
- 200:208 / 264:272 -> 0.89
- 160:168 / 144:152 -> -0.03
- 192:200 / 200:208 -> -0.30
